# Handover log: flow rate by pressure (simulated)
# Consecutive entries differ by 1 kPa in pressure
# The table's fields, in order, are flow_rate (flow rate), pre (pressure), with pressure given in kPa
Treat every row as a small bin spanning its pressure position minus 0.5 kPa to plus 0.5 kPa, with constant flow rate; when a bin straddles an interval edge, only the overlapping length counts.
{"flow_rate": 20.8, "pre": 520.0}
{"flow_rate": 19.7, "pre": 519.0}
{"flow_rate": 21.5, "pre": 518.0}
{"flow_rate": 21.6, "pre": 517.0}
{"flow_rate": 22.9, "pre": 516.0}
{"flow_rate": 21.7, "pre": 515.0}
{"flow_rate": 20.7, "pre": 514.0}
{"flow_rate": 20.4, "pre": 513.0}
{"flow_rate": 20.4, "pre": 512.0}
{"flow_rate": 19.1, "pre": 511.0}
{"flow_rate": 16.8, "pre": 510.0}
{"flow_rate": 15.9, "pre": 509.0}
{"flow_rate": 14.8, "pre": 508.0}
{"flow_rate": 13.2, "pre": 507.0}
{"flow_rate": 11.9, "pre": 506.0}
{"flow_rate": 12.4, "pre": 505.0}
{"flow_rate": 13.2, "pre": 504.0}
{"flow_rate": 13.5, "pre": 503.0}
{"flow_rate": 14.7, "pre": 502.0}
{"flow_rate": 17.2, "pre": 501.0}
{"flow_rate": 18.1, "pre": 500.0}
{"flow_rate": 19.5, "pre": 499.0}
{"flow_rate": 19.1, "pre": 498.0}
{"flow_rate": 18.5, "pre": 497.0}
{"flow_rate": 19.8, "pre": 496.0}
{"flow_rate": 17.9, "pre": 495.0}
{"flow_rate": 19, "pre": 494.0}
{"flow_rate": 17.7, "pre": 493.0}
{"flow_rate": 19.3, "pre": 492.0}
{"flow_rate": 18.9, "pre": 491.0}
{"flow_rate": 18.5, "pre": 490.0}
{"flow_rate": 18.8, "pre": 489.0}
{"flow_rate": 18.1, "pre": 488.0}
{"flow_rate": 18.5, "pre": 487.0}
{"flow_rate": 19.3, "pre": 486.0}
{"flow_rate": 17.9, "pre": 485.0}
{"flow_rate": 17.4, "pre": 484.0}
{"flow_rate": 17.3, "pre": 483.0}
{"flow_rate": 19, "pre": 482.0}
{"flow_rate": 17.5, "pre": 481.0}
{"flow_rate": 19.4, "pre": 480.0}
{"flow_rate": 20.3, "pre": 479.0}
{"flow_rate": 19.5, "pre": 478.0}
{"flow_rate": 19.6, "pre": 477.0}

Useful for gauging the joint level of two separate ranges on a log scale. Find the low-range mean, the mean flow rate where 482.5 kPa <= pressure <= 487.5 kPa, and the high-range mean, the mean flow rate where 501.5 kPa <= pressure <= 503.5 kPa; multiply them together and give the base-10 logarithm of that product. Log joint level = 2.41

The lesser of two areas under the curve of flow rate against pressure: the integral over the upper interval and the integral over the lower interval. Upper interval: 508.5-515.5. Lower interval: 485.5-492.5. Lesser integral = 131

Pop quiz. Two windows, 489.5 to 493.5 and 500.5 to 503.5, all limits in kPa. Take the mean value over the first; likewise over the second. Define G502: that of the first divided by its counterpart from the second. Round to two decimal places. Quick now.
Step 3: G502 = 1.23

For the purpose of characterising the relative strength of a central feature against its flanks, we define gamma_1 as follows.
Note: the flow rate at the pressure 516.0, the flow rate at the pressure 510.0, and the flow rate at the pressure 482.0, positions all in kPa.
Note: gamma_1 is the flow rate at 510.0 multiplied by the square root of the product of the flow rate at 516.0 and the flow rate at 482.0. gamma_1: 350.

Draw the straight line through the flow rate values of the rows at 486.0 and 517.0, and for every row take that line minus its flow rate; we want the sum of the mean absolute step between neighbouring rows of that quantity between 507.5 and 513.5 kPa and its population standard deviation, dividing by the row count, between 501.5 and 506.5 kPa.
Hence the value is 2.1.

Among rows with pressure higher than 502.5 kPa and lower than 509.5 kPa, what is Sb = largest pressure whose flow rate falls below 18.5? 509.0 kPa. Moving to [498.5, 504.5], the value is 504.0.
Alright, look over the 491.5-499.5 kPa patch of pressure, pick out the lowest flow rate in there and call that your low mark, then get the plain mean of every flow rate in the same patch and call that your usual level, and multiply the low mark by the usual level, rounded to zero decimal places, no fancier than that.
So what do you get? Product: 334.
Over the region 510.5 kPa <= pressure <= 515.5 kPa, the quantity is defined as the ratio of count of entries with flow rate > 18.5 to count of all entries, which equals 1.0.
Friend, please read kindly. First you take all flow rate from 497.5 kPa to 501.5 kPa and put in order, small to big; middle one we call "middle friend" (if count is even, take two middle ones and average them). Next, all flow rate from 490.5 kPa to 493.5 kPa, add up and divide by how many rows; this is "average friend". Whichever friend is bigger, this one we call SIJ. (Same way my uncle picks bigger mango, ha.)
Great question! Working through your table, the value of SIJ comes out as 18.6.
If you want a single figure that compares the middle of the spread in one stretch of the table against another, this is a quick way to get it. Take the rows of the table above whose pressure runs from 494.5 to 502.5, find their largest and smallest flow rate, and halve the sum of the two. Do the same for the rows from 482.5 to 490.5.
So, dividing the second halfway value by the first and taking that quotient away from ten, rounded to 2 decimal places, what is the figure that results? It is 8.94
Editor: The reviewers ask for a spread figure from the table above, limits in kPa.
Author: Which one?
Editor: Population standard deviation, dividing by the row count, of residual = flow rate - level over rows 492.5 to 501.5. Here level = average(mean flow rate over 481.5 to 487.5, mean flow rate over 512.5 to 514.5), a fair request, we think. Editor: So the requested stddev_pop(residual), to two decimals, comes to 0.83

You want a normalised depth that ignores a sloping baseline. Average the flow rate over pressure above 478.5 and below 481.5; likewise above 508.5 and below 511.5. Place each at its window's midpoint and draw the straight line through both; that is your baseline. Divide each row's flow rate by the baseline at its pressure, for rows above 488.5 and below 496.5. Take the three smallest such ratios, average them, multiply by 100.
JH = 98.5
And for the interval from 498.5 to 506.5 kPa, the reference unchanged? 71.1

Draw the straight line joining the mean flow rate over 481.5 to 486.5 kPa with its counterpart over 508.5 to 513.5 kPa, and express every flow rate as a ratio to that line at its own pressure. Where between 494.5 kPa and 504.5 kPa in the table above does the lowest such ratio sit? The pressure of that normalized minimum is 504.0 kPa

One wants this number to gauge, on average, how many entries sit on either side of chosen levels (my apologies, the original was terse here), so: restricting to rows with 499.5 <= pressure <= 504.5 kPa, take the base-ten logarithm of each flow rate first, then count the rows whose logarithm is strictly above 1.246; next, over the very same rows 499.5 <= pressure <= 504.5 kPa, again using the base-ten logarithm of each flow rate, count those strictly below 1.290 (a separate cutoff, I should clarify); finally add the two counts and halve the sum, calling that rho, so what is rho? 3.0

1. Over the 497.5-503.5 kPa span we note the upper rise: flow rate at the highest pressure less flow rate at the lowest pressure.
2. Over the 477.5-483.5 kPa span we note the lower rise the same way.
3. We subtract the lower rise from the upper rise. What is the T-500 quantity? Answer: -3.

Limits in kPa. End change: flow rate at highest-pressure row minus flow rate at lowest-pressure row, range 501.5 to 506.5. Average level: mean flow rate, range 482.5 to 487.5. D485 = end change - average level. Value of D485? -20.9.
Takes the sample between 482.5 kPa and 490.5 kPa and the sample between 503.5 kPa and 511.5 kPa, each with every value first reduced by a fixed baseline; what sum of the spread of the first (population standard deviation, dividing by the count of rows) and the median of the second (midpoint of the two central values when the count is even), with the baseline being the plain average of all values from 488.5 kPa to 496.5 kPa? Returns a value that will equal -4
